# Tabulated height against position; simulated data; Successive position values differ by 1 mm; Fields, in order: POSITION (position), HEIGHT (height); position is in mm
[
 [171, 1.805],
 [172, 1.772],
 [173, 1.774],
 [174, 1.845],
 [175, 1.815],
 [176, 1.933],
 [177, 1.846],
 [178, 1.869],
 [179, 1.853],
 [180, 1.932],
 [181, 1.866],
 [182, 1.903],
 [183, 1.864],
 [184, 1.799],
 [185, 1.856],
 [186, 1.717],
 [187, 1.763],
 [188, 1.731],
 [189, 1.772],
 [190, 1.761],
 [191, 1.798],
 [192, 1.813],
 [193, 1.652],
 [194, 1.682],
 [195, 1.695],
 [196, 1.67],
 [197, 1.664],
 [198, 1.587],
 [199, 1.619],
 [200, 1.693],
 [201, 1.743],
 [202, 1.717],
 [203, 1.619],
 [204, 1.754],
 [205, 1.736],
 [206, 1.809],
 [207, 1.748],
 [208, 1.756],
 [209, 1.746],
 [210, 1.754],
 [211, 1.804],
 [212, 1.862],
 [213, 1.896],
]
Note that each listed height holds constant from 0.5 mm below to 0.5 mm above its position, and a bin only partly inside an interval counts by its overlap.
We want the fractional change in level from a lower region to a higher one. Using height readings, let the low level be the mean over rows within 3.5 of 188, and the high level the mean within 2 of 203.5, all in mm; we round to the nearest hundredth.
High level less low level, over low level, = -0.04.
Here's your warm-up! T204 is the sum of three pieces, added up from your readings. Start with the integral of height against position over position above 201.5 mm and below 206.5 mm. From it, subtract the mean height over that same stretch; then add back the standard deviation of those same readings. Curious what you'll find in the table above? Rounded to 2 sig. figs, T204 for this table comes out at 7.0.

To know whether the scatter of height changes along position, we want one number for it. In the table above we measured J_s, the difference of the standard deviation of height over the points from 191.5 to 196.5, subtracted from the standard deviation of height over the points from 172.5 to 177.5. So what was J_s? -0.005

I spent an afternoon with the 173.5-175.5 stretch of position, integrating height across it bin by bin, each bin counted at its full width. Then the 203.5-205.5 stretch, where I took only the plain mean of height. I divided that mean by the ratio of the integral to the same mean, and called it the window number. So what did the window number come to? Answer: 0.83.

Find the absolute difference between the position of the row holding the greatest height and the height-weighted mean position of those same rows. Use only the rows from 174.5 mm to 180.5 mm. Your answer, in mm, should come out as 1.5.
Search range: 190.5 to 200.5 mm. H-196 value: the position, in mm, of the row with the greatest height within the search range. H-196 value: 192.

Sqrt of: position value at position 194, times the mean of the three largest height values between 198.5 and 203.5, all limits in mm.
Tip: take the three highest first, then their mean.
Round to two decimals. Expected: 1.70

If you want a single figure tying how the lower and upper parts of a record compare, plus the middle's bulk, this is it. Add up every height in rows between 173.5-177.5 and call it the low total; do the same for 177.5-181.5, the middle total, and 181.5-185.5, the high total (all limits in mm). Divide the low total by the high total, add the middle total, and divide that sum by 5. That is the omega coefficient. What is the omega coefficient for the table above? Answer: 1.70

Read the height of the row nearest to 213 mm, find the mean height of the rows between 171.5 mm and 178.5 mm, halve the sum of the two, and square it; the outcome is 3.48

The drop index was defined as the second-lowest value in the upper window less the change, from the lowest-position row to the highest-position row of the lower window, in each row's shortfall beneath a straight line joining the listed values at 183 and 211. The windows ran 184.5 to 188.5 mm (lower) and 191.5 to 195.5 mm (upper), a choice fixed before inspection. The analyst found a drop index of 1.56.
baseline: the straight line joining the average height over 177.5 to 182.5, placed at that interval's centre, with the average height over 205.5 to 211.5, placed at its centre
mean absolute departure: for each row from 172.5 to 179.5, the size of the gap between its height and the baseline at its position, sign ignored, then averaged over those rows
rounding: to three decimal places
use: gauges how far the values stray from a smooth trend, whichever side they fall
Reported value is 0.062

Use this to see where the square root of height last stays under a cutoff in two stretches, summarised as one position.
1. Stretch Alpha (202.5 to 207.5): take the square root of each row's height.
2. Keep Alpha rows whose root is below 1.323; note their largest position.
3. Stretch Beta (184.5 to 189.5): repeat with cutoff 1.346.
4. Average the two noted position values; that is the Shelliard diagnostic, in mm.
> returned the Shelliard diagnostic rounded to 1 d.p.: 198.0 mm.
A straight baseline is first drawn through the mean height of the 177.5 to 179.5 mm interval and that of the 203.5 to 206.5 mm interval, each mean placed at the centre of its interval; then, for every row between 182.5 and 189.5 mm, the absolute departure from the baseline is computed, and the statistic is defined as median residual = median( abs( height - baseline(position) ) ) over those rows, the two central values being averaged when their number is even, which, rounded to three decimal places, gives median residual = 0.051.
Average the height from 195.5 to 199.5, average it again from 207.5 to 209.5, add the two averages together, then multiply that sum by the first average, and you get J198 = 5.5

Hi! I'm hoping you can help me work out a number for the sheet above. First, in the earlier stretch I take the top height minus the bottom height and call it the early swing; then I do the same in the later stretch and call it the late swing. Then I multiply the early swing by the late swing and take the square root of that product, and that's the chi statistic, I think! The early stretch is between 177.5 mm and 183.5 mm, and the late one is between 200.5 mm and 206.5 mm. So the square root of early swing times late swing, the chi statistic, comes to 0.123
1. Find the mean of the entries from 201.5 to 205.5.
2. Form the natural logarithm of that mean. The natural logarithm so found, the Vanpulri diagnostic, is 0.53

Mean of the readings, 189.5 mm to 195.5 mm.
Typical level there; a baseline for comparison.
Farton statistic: 1.73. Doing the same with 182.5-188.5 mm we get 1.79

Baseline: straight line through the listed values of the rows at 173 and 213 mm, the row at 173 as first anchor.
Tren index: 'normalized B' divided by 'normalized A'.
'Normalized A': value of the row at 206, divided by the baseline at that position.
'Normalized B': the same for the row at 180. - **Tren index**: 1.12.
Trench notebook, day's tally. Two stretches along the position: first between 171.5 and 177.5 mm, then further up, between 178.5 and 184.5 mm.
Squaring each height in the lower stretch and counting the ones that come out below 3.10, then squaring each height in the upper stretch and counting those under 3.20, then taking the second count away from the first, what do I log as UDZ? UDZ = 0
